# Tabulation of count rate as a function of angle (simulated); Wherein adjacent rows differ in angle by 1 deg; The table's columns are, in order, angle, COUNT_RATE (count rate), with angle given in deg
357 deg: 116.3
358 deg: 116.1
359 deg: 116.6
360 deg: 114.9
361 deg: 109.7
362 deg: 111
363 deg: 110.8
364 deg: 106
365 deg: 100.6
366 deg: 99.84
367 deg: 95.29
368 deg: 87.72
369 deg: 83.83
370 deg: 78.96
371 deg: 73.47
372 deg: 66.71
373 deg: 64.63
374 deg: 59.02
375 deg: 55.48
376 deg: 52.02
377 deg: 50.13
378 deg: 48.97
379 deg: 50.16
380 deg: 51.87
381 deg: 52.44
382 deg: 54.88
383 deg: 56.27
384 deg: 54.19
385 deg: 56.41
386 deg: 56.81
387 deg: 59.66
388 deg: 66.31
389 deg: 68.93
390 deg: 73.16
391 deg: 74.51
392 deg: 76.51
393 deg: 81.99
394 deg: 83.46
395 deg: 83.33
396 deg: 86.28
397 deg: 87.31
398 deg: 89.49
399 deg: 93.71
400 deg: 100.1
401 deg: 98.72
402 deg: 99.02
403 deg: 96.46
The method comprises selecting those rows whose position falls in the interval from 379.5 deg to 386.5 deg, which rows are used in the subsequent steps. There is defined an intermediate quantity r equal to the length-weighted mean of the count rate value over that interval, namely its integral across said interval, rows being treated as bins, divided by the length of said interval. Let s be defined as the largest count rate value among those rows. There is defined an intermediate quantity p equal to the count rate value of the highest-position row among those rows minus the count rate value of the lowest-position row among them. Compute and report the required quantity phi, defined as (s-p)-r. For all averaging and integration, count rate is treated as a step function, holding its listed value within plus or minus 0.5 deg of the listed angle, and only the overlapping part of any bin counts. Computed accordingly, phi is -3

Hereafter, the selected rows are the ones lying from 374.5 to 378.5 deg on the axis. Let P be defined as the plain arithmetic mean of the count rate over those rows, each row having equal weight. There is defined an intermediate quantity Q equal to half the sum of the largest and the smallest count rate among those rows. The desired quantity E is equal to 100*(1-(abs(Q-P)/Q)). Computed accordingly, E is 98.9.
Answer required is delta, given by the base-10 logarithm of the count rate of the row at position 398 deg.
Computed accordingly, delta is 1.95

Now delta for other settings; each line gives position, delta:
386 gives 1.75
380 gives 1.71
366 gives 2.00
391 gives 1.87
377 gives 1.70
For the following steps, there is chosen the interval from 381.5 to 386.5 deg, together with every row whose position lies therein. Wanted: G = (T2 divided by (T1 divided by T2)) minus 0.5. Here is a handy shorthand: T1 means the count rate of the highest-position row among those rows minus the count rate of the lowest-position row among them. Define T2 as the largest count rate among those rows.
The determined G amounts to 1672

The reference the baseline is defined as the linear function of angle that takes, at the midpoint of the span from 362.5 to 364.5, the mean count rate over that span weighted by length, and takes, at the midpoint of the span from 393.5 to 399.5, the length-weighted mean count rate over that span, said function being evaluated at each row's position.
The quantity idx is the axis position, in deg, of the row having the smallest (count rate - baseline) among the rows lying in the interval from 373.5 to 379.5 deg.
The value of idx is 378 deg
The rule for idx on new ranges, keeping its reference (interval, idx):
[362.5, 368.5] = 368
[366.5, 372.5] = 372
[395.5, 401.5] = 396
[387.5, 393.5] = 388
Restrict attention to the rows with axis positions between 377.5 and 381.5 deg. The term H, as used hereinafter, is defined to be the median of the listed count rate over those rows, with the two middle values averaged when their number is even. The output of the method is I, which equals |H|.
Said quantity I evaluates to 51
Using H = 51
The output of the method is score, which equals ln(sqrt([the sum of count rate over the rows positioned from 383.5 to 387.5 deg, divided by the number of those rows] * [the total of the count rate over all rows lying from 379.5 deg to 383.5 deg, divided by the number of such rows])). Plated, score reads 4.01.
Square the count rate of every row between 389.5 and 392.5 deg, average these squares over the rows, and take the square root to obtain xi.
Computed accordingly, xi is 75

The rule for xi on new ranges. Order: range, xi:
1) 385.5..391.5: 67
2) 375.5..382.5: 52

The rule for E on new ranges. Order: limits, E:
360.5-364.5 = 99.2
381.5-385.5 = 99.8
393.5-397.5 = 99.7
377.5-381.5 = 99.7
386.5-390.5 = 99.1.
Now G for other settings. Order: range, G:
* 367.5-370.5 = -879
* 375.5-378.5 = -888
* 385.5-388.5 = 462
